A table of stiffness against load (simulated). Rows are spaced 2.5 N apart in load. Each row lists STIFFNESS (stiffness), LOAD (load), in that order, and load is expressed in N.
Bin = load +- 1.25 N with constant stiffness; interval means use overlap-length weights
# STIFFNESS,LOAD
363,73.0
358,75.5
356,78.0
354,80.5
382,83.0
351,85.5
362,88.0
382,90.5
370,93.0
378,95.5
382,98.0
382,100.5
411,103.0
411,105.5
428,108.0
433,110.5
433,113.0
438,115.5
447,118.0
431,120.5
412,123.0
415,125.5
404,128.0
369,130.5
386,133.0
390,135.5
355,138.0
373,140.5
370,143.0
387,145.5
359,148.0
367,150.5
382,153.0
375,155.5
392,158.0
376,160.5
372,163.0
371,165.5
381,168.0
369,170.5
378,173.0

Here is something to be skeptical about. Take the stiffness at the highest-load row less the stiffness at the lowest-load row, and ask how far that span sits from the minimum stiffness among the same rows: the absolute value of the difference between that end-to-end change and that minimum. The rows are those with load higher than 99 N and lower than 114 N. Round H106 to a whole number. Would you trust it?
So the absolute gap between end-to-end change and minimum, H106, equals 331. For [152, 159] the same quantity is 365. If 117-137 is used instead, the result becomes 426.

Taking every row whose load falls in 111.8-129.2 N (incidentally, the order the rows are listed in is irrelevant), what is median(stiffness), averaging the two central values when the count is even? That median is 431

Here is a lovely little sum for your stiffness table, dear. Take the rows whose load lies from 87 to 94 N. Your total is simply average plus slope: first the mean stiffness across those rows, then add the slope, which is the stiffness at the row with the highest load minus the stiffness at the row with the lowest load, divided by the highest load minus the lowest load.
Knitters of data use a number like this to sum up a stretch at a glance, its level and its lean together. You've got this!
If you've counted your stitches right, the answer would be 373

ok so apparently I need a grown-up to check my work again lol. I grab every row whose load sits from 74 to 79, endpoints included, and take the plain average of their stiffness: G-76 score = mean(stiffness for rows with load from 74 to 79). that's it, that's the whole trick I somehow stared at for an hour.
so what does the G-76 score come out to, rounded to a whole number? 357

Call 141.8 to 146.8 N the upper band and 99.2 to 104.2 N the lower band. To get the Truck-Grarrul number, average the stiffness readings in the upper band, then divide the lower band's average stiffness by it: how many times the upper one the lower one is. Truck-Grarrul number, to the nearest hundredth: 1.05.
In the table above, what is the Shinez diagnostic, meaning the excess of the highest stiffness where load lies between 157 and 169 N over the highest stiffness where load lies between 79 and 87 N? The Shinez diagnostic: 10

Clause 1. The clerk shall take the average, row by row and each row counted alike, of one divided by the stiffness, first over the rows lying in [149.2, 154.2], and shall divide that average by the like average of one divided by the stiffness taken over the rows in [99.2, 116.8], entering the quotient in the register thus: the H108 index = 1.12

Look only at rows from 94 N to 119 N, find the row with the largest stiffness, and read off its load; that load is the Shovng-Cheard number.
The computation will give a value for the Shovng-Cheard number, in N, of 118.0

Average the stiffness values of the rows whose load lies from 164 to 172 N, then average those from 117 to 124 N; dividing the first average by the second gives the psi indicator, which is 0.87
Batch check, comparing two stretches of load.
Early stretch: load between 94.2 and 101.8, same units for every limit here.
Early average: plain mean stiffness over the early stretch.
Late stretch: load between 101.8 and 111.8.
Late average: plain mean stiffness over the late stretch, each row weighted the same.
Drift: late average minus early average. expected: 40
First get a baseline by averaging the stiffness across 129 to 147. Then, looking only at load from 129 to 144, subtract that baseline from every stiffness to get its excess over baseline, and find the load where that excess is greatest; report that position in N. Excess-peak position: 135.5 N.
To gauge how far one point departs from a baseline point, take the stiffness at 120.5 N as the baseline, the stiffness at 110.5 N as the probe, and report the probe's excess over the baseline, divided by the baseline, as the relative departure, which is 0.005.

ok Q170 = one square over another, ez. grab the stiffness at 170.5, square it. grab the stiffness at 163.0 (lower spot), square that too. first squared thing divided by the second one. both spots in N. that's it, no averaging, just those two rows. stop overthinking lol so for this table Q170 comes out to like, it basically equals 0.98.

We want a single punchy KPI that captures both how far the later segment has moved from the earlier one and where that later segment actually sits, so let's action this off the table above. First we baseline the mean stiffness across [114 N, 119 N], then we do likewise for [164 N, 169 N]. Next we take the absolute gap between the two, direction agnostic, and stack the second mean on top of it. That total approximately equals 442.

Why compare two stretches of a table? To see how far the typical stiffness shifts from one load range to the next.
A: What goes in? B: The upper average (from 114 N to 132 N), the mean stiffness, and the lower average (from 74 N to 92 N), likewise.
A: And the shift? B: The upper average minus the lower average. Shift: 53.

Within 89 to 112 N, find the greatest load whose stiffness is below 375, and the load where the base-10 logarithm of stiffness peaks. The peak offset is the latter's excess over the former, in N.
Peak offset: 17.5 N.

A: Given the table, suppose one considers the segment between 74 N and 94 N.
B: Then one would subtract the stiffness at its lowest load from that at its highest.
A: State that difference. 12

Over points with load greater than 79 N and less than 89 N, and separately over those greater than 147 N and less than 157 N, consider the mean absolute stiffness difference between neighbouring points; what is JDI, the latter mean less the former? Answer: -13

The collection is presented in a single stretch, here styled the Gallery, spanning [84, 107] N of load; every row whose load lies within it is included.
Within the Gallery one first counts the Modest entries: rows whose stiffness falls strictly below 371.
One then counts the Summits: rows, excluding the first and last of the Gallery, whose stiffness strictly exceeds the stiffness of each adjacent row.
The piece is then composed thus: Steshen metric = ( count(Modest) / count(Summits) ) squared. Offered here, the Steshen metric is 9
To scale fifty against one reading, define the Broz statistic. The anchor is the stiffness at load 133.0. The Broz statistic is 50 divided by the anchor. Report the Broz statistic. 0.130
